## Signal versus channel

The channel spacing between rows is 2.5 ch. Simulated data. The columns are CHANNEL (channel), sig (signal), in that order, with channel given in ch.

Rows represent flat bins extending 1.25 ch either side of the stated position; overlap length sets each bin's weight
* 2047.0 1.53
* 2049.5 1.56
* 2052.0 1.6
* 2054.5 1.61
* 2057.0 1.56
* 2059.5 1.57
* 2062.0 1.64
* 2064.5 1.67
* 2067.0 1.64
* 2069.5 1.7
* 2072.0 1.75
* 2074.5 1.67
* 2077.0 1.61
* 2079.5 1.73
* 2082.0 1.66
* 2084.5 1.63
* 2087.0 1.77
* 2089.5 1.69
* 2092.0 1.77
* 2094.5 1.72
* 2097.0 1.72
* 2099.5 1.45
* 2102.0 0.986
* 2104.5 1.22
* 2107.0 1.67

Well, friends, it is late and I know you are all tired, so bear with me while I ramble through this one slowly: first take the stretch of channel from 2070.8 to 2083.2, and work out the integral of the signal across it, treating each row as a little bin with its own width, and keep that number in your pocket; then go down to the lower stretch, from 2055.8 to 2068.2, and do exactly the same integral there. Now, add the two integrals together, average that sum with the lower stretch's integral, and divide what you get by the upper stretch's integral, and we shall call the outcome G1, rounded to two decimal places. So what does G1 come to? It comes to 1.46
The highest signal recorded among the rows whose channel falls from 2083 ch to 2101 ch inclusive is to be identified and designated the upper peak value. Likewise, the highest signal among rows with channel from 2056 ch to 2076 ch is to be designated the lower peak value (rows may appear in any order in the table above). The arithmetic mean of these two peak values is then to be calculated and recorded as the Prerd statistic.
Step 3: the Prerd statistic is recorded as 1.76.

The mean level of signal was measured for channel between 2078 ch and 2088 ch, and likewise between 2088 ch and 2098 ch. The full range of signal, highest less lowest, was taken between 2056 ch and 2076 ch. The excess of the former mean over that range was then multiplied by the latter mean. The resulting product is 2.60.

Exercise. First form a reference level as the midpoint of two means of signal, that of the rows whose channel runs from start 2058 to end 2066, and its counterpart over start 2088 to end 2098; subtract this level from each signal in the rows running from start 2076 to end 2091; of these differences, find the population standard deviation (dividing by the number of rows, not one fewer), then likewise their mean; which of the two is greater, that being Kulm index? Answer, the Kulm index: 0.056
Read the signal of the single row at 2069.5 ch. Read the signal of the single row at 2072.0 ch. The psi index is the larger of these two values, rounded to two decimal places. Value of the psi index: 1.75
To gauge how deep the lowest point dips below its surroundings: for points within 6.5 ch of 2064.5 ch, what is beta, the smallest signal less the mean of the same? -0.074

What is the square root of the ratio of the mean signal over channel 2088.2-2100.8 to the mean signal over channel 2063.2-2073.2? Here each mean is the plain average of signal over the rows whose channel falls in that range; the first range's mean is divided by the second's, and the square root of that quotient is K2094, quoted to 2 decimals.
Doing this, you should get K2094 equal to 0.99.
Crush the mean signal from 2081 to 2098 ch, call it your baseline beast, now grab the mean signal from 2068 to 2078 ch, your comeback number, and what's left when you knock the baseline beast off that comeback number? -0.03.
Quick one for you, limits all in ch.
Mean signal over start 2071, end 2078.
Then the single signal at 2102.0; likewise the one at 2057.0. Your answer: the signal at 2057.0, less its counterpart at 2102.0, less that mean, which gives -1.10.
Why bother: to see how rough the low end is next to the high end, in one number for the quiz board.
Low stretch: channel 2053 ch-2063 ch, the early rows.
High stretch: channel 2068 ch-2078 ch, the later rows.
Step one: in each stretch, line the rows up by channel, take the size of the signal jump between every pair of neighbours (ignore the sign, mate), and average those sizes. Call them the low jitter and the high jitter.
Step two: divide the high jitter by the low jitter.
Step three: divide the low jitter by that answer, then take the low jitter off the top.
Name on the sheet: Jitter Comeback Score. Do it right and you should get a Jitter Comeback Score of -0.014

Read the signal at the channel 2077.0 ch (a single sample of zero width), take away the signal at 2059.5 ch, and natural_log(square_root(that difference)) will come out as -1.61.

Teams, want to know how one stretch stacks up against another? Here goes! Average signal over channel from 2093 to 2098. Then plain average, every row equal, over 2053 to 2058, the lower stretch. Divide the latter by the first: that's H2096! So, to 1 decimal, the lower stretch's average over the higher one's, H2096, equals 0.9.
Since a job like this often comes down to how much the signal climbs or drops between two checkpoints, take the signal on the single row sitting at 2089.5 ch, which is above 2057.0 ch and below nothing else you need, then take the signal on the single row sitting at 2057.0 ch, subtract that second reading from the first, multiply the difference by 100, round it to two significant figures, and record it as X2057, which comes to 13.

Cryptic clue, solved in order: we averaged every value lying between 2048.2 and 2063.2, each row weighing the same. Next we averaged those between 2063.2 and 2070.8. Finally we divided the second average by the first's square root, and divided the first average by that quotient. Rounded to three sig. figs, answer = 1.20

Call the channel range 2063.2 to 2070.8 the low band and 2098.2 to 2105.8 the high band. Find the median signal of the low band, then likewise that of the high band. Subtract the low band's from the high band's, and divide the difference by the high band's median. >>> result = -0.37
